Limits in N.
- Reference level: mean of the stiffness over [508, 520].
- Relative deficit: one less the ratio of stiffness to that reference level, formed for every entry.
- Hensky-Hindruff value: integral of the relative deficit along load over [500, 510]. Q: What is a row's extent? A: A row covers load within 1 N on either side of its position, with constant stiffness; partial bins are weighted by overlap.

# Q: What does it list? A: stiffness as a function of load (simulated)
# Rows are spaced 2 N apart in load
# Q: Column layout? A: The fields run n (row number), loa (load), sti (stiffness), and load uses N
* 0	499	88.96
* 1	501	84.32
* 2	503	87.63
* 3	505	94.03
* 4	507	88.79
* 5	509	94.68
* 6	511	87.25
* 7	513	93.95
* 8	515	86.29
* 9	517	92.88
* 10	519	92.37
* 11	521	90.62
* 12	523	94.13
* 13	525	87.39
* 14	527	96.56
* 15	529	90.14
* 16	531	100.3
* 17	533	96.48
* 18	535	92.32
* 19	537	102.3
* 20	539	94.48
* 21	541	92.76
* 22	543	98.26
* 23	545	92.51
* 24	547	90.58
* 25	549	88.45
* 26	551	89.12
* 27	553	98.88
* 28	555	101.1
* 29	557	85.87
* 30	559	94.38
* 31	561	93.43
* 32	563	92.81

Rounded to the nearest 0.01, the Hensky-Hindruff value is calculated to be 0.15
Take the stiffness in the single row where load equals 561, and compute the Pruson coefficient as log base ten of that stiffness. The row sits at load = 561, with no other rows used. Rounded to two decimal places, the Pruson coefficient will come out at 1.97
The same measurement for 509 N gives 1.98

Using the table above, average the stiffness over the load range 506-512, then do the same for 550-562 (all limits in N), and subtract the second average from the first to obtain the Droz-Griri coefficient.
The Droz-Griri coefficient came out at -4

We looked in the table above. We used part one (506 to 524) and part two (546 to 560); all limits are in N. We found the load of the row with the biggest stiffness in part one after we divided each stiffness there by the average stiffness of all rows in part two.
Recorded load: 509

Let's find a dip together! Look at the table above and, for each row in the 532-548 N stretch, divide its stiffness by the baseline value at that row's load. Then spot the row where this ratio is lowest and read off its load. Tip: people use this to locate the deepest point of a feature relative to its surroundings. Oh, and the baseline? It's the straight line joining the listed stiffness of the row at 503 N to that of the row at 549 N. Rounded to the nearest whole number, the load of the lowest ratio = 547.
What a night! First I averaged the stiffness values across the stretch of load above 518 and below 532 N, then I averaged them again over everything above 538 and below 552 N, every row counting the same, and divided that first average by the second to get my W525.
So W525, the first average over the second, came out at 1.01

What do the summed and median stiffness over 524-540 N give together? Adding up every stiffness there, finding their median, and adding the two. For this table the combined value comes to 855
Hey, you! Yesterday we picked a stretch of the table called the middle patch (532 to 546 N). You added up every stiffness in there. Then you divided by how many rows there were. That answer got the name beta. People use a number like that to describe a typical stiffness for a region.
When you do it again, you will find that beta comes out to 96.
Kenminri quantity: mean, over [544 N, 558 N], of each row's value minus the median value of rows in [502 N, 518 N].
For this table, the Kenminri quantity 1.5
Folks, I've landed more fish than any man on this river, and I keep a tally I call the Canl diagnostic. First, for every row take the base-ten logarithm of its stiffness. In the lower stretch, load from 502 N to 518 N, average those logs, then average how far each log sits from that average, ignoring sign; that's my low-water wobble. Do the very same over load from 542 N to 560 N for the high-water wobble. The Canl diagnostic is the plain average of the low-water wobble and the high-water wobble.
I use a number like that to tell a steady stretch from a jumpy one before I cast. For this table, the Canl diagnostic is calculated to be 0.0178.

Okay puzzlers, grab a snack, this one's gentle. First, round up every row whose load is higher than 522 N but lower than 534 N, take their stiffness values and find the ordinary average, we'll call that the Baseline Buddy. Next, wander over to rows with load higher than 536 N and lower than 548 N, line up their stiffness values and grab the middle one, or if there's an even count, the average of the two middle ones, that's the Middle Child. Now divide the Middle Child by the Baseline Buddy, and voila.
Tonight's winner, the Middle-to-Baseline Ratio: 0.99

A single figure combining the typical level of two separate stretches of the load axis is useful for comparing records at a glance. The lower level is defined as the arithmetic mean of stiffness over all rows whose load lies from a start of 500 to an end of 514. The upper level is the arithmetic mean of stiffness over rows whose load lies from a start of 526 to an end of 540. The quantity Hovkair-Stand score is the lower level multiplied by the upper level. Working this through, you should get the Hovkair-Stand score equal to 8656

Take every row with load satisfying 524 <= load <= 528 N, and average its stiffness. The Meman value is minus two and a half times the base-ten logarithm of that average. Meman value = -4.91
